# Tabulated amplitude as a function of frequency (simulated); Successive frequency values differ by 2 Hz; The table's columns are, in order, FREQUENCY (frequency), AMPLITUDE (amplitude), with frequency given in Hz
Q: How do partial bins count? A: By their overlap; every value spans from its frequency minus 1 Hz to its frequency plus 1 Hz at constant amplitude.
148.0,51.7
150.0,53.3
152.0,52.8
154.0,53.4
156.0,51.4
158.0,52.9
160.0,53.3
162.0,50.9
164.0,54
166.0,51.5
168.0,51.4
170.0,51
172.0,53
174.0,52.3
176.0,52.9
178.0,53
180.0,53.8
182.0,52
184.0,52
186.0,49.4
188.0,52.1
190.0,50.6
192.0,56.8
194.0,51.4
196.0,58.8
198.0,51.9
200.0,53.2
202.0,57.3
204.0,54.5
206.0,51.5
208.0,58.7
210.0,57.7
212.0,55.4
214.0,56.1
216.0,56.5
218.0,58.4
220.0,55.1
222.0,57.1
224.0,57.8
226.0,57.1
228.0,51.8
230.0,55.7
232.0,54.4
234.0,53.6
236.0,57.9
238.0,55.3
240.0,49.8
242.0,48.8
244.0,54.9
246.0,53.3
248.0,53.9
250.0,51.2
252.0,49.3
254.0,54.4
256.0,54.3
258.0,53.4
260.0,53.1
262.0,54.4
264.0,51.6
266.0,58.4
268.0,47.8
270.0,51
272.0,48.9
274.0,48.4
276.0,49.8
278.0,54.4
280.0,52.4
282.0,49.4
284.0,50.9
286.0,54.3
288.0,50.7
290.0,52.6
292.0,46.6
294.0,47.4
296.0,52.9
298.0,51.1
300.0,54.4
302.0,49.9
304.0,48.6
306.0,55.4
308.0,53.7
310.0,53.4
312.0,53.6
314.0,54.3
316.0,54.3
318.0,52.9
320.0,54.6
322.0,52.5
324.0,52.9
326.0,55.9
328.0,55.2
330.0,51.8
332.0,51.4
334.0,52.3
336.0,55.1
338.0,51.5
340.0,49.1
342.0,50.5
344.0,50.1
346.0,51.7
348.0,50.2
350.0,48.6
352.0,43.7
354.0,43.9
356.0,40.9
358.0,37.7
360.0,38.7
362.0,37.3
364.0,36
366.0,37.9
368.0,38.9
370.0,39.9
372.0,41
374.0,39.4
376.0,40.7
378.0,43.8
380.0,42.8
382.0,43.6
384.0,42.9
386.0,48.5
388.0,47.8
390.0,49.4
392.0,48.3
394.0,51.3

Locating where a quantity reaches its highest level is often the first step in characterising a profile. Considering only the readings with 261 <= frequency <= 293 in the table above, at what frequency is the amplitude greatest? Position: 266.0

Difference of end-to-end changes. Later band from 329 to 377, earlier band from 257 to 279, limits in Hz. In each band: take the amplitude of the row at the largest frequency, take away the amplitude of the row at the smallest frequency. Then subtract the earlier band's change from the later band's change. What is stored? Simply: -12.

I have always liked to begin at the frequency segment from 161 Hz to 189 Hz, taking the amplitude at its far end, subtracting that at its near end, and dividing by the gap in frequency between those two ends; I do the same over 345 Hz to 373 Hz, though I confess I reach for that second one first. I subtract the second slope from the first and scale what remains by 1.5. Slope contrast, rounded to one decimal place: 0.7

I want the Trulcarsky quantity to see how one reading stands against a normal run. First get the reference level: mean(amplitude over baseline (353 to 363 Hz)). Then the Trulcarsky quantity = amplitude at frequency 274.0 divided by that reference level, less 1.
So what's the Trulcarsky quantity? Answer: 0.22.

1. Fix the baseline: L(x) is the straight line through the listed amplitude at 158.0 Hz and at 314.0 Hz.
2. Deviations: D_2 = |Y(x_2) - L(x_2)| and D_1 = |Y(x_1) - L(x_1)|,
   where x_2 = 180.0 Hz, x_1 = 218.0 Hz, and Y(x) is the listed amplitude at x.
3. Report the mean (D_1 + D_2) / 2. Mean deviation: 2.8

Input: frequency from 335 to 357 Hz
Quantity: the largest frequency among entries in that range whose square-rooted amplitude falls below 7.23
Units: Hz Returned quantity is 356.0 Hz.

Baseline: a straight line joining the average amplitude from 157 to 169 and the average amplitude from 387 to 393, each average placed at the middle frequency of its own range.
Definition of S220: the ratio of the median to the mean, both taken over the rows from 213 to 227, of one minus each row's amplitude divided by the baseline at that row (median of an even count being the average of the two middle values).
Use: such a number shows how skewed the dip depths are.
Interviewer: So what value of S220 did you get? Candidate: 1.05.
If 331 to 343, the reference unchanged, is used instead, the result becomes 0.90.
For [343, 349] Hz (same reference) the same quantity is 0.70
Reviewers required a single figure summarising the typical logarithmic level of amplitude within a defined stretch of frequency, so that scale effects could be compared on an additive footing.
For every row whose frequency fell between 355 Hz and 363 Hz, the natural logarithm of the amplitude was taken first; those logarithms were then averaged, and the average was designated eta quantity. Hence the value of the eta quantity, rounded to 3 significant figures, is 3.65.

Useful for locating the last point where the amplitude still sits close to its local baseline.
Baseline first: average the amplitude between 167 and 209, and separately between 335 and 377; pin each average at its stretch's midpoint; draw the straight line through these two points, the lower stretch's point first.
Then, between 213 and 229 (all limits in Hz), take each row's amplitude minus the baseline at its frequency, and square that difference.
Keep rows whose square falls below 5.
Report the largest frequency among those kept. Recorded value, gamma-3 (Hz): 228.0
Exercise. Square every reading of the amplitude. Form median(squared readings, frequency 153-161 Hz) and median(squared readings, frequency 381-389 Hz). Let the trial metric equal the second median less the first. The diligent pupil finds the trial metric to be -727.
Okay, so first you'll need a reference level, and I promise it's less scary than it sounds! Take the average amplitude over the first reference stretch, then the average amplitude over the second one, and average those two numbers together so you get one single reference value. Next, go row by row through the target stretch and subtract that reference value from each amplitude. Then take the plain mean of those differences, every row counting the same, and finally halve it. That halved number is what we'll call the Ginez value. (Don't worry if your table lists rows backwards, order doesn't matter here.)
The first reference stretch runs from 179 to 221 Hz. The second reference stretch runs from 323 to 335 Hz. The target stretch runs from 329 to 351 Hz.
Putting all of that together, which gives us -1.4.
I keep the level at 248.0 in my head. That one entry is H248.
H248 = 53.9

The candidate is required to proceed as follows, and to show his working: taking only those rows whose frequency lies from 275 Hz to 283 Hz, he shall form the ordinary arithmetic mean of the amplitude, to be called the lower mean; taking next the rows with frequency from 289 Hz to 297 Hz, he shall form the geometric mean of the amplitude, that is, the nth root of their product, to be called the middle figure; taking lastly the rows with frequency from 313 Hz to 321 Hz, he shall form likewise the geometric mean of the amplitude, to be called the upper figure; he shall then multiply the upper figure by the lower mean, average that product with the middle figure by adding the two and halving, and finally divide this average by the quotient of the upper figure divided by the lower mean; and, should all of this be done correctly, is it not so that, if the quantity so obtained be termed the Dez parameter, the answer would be 1350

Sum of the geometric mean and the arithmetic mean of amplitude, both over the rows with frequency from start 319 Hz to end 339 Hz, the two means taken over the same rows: 107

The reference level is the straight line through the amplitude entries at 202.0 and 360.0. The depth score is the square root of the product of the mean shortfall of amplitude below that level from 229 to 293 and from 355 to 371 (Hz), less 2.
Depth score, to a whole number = -2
